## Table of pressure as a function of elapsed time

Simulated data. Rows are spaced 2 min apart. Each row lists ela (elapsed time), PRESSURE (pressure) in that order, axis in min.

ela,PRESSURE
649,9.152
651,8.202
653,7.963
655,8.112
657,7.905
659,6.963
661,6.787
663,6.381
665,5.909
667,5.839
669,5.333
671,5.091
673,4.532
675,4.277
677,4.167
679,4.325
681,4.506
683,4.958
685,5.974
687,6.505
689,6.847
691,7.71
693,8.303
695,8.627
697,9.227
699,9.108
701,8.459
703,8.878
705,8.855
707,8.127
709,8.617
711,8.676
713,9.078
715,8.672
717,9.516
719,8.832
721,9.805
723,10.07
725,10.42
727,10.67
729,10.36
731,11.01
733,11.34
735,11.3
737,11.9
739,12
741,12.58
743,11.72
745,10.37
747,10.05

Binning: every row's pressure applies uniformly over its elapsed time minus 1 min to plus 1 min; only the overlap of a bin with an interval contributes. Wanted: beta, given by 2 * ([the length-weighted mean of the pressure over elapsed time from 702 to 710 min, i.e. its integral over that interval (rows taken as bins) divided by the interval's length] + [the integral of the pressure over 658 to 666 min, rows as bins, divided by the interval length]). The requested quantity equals 30.3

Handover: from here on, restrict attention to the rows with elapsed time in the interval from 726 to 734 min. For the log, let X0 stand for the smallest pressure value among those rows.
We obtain 10.36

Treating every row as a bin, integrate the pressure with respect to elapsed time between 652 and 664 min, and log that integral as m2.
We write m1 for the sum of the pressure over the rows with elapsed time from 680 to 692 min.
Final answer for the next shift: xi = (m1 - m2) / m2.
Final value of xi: -0.59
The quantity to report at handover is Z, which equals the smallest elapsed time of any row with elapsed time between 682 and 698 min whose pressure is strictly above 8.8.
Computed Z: 697 min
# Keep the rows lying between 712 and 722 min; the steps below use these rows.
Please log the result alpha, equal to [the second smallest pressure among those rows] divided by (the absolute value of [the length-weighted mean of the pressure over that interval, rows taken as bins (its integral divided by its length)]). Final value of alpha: 0.962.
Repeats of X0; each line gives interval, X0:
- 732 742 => 11.3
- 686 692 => 6.505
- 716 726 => 8.832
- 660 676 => 4.277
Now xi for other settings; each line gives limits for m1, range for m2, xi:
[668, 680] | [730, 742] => -0.80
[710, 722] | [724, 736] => -0.58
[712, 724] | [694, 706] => -0.47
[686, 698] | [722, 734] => -0.63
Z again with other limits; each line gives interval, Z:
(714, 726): 717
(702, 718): 703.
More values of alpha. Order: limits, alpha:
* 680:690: 0.861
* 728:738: 0.985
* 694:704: 0.974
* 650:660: 1.010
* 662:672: 0.934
